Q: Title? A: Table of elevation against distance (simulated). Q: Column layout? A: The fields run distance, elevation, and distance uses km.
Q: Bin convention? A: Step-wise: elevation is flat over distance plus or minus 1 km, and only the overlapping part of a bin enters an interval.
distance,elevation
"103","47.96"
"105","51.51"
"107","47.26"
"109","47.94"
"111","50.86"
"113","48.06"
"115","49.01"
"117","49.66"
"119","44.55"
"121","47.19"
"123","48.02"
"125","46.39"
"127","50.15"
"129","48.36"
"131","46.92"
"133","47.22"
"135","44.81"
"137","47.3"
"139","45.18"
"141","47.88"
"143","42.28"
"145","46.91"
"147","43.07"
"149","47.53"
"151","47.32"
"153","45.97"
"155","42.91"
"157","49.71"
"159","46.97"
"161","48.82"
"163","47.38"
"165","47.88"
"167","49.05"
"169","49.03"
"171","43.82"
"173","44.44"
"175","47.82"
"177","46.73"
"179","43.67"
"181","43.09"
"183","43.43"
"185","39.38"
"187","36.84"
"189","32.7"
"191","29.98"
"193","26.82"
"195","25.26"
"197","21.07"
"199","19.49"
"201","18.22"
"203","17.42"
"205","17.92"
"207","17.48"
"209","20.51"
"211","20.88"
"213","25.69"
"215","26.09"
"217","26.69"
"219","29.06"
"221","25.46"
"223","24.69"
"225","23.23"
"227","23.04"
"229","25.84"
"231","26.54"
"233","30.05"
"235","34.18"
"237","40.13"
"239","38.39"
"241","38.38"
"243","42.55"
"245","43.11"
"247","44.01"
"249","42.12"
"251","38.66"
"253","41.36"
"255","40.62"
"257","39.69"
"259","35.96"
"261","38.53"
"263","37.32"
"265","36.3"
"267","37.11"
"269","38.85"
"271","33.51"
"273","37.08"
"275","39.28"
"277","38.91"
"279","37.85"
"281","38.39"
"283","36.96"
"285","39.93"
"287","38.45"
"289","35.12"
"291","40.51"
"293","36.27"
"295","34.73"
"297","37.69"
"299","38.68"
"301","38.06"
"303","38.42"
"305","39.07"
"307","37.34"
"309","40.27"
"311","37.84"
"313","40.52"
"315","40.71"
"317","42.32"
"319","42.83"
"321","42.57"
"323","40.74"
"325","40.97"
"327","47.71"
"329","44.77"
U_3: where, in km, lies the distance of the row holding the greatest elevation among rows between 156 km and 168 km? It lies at 157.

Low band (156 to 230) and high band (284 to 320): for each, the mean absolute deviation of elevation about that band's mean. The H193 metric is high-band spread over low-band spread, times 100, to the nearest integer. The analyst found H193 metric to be 16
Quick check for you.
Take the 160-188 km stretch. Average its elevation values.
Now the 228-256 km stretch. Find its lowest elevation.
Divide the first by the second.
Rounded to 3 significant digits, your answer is 1.75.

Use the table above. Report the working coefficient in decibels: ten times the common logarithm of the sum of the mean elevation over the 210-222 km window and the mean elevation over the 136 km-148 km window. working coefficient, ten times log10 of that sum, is 18.5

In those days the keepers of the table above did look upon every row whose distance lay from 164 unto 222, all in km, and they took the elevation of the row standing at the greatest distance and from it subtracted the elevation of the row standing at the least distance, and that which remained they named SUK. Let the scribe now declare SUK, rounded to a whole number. -22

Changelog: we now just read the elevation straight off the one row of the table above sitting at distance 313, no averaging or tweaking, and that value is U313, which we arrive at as 40.52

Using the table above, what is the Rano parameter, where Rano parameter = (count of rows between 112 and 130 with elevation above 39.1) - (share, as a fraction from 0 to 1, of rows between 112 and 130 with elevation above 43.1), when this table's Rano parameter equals 8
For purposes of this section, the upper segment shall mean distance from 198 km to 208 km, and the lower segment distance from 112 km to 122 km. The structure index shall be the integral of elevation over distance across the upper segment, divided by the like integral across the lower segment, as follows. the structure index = 0.38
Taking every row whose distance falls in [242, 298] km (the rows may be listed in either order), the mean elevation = 39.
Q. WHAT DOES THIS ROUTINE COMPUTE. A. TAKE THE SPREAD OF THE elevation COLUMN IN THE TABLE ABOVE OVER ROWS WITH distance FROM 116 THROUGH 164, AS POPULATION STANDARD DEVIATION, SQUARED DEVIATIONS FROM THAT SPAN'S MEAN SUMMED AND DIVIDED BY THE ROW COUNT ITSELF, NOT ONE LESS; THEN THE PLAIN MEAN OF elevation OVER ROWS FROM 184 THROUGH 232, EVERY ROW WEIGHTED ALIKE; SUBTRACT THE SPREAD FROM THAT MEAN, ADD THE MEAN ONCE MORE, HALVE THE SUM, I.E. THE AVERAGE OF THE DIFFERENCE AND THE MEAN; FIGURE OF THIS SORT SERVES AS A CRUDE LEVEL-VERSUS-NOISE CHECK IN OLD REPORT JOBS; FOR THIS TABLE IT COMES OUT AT 24.0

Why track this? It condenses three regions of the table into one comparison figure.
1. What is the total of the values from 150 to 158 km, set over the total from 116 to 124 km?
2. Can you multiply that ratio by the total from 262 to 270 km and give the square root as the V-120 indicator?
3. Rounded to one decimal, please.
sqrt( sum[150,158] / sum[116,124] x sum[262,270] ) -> 12.1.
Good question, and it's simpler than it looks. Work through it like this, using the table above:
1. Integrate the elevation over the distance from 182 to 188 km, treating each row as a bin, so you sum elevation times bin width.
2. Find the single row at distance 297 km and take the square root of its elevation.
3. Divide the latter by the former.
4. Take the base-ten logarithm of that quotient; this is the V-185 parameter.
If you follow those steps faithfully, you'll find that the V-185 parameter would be -1.59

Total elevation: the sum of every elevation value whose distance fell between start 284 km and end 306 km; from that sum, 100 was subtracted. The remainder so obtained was 317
